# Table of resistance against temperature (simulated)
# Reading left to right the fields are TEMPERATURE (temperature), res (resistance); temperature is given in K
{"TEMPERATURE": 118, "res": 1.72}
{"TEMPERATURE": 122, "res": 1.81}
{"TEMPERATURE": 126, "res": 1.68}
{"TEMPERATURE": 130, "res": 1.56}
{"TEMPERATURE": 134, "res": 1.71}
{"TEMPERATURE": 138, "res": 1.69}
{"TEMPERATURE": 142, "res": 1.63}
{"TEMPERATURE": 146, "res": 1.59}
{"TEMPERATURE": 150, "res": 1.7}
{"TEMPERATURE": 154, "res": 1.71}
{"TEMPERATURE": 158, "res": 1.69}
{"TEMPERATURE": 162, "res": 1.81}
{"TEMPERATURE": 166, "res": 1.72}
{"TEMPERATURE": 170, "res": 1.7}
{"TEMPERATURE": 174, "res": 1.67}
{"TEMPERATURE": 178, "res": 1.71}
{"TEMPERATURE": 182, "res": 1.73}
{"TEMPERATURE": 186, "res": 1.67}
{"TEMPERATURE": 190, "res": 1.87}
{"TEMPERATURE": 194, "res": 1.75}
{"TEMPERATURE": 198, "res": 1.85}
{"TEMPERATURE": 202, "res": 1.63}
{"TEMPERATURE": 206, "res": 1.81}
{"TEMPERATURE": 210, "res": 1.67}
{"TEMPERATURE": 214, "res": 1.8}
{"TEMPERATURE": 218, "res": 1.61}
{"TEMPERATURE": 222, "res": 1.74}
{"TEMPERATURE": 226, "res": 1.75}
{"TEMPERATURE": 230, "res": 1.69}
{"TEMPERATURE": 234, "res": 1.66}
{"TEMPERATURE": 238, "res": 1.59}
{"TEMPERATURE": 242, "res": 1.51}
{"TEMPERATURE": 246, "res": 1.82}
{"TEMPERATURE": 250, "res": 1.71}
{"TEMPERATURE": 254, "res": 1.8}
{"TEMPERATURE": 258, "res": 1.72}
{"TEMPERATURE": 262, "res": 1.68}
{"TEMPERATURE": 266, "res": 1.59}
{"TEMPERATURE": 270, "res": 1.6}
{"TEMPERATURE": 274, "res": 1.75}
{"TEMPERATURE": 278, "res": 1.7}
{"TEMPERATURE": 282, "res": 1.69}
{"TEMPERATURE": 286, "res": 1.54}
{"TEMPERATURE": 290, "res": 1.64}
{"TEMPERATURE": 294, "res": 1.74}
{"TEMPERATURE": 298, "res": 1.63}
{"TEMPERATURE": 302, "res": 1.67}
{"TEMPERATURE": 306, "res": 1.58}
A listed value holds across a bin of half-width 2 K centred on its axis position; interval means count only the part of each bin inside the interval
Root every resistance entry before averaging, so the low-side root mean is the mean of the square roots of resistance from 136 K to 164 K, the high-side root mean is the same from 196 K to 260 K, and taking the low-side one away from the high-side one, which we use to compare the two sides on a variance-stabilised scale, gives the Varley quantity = 0.008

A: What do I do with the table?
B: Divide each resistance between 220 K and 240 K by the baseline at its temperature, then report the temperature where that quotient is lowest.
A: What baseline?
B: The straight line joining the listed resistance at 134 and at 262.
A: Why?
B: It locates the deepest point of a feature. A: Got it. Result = 238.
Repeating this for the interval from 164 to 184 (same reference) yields 174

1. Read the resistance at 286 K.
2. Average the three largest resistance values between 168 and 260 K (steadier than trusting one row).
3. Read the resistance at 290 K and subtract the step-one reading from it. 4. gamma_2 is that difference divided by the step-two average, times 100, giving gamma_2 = 5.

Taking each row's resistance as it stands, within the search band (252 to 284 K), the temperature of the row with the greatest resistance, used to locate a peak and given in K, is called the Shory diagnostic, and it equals 254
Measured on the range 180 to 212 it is 190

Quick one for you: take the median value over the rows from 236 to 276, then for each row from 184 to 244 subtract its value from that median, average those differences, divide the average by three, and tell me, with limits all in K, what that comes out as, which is -0.0039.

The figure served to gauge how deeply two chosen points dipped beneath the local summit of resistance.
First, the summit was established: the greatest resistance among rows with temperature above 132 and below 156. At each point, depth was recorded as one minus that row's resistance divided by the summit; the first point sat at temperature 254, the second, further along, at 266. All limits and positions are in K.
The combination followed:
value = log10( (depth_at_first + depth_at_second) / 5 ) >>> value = -2.5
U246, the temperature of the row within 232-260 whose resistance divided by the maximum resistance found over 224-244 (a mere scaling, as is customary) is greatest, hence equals 246 K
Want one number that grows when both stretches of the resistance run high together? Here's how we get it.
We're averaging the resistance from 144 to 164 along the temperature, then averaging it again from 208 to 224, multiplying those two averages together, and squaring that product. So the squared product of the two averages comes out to 8.4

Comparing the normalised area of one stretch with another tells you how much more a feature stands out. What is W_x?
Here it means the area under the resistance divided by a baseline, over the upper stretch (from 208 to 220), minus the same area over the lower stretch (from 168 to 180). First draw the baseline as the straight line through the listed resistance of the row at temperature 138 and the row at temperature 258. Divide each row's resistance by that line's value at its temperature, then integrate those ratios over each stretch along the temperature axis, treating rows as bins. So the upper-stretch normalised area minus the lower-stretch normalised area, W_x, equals -0.1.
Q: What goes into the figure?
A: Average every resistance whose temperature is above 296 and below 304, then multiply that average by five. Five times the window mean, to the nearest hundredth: 8.25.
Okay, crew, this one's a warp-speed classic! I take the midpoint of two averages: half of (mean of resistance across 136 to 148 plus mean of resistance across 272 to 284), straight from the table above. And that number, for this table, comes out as 1.675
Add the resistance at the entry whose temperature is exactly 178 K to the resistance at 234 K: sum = 3.37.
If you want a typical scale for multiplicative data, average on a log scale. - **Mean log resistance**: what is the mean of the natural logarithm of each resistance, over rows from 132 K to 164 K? 0.525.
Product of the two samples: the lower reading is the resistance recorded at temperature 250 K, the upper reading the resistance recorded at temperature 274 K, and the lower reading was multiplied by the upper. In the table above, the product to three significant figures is 2.99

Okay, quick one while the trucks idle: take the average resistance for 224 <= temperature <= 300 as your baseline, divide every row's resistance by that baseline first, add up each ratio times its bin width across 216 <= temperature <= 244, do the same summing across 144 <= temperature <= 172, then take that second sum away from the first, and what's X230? -0.9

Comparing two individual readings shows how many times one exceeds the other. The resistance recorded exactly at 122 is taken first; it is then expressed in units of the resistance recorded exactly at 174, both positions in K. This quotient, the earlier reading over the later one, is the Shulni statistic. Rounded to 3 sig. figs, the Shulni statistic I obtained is 1.08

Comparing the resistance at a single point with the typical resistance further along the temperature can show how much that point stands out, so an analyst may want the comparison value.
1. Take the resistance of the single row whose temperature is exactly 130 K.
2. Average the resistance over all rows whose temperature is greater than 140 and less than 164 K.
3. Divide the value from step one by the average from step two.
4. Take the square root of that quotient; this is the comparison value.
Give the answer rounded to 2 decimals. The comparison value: 0.96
